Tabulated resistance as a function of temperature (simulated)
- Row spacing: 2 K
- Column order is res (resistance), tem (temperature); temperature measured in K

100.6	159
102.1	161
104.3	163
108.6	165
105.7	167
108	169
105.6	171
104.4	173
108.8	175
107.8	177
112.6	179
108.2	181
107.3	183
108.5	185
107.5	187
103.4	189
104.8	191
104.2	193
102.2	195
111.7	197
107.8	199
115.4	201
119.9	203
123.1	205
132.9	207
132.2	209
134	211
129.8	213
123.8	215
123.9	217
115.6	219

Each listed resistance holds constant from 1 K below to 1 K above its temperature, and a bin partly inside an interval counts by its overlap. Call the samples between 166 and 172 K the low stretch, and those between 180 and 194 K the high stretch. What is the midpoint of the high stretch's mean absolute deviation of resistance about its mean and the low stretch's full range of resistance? 2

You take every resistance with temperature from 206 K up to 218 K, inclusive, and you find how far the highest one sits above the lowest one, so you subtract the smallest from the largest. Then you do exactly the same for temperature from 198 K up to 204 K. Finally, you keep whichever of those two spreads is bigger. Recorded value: 12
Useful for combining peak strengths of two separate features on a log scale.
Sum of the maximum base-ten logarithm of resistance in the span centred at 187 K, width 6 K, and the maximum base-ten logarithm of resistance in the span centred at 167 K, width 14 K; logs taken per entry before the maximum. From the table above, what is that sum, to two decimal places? 4.07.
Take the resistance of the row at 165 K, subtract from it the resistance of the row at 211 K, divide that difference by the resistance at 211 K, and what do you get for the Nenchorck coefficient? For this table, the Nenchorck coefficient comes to -0.190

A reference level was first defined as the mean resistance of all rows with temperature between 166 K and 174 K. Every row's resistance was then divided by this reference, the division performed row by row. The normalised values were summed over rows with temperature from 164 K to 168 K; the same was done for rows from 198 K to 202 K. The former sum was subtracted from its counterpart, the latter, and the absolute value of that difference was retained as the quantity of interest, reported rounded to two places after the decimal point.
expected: 0.08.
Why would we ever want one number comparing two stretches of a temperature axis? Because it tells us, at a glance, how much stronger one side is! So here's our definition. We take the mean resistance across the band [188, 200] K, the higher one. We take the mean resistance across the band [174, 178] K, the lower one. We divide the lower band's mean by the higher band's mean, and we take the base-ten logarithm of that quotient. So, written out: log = 0.01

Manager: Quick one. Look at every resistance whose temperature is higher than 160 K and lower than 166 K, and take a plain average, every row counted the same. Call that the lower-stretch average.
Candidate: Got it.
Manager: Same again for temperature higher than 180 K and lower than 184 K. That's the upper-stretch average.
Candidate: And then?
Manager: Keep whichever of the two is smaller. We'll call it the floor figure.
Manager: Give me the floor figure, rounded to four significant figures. 105.0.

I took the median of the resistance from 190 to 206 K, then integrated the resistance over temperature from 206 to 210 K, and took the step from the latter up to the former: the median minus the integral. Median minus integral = -420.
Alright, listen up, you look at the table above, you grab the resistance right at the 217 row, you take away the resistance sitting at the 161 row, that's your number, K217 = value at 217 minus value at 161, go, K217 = 22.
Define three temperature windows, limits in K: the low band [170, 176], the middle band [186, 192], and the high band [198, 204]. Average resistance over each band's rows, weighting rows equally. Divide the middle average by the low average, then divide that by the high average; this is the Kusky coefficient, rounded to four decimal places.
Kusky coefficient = 0.0087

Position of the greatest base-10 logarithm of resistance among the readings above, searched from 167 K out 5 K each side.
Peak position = 165 K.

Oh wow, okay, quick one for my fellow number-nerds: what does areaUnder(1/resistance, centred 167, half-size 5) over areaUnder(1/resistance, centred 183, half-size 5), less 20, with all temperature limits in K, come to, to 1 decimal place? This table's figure -19.0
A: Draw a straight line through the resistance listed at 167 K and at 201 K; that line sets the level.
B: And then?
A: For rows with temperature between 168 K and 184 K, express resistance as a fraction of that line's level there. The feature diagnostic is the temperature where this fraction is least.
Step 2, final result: 173 K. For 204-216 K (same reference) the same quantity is 215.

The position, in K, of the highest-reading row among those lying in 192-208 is 207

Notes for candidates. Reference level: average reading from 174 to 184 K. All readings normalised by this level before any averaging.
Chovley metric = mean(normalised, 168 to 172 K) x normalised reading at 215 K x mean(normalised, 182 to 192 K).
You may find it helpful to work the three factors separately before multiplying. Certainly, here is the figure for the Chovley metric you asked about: 1.09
